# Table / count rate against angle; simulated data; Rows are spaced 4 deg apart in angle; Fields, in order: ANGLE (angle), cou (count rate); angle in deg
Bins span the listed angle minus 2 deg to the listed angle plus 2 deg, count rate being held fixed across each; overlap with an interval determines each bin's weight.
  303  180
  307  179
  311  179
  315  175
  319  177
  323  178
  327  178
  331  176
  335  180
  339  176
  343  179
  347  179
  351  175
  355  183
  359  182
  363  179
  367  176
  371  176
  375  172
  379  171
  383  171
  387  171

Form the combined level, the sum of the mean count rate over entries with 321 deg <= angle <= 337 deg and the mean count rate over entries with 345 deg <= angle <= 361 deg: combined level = 358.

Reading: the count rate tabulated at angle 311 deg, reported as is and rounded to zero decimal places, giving 179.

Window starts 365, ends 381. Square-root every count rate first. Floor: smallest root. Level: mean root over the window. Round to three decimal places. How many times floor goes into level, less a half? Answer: 0.508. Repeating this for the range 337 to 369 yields 0.510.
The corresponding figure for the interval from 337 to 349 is 0.506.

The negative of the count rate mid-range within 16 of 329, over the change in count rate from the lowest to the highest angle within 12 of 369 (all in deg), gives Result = 16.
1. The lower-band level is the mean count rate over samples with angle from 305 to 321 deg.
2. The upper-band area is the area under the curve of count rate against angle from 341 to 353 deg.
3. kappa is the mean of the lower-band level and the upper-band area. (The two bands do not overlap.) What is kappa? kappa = 1155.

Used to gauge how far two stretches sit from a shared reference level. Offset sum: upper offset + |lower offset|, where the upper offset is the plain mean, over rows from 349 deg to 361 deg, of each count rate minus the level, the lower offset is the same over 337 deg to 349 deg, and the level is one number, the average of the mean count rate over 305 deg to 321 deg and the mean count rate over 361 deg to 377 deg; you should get 5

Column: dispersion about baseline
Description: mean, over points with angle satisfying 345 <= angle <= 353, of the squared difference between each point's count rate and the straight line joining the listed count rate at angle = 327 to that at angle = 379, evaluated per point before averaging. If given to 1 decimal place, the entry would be 6.8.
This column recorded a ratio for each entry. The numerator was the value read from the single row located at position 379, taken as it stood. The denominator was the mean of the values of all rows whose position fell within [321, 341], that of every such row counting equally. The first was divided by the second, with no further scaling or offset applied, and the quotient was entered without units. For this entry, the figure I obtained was 0.96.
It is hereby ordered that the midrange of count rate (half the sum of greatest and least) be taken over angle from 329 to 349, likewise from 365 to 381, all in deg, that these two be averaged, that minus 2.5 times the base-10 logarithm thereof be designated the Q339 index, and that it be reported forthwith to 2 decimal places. -5.61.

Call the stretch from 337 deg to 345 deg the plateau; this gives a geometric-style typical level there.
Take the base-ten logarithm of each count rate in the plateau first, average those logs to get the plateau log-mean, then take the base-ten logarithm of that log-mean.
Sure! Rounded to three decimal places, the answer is 0.352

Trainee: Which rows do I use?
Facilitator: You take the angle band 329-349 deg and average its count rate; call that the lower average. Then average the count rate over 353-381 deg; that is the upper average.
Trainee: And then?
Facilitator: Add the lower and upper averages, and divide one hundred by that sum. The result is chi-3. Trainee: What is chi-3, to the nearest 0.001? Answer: 0.282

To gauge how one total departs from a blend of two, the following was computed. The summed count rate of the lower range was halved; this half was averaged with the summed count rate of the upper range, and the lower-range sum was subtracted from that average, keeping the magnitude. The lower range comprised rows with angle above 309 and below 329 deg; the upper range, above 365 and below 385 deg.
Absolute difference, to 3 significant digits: 232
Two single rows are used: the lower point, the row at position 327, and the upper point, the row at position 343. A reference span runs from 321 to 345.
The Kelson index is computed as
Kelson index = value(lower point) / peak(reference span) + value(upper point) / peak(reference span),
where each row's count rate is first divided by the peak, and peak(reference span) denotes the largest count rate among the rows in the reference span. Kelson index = 1.98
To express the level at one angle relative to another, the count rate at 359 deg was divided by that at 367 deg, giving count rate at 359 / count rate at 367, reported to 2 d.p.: 1.03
